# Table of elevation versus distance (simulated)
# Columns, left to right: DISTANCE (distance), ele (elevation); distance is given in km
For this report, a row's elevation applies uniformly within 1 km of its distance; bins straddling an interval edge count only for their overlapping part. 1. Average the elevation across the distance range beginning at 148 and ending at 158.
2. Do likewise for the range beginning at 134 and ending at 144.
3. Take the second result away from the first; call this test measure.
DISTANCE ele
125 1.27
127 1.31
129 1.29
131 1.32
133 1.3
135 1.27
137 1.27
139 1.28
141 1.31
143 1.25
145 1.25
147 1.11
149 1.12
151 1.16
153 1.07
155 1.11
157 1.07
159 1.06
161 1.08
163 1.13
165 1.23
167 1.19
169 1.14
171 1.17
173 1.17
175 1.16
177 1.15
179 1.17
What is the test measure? -0.170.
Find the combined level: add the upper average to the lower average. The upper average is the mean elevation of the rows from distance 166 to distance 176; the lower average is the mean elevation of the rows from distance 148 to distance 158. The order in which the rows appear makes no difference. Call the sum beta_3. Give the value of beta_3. 2.27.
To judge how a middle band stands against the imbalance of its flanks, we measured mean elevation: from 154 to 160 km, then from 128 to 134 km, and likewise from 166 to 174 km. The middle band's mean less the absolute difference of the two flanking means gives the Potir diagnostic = 0.944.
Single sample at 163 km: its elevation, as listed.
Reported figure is 1.13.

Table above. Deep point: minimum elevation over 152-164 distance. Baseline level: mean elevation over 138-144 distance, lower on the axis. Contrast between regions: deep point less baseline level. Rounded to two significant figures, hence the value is -0.22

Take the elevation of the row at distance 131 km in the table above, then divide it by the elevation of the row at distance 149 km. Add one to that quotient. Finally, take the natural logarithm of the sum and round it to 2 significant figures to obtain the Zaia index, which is 0.78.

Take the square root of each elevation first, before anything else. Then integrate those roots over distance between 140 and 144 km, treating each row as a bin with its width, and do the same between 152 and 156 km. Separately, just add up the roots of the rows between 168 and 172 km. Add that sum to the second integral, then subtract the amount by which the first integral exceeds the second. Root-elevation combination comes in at 5.98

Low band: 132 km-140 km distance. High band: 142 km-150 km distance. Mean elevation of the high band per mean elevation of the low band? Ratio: 0.92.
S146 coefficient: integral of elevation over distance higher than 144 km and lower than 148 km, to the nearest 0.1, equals 4.7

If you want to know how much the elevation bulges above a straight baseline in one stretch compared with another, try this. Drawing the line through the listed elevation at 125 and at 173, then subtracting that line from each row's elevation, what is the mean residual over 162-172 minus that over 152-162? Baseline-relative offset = 0.115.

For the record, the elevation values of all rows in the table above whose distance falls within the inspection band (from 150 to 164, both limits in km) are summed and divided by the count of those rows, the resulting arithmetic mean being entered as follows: 1.10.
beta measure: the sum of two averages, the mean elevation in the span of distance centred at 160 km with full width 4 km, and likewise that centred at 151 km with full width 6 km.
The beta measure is 2.19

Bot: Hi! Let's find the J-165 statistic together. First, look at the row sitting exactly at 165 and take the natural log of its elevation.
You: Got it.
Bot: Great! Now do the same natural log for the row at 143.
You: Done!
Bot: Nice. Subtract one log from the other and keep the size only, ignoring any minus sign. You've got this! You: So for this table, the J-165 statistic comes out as 0.02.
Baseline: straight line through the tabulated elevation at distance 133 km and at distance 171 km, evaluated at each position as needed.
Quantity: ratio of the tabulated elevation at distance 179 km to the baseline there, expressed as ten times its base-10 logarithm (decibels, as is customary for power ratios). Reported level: 0.10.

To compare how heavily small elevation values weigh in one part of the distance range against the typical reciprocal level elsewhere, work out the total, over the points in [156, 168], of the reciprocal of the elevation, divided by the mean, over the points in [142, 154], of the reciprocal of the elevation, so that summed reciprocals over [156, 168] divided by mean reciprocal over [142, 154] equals 6.2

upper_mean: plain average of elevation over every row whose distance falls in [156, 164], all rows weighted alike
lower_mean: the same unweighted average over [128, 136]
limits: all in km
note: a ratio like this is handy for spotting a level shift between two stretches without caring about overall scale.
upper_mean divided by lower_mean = 0.838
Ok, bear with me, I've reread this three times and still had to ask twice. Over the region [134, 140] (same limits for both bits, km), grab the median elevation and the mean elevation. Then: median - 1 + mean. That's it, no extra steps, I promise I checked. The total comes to 1.54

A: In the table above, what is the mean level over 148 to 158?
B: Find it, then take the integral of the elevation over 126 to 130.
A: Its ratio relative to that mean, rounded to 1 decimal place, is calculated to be 4.7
